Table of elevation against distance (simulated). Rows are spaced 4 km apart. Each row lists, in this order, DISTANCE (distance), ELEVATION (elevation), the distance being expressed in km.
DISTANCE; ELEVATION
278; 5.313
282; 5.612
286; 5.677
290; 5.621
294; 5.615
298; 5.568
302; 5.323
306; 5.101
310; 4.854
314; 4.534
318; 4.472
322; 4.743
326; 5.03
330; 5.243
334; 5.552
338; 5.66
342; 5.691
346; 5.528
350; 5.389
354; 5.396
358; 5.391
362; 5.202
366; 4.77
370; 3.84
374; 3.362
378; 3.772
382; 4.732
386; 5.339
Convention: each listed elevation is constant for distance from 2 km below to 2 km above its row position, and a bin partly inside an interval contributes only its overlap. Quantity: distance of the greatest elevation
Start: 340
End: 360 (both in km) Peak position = 342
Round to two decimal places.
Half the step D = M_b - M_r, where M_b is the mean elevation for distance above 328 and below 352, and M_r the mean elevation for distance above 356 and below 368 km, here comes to 0.19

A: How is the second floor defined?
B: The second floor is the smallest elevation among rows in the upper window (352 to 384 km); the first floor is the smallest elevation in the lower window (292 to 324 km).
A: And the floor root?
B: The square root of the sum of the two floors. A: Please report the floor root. 2.80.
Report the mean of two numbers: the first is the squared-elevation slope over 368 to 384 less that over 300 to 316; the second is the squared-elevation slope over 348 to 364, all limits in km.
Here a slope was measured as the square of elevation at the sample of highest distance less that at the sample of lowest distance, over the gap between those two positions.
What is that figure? 0.56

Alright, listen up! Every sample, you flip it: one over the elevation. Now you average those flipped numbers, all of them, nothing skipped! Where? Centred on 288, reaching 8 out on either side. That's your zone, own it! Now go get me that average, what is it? 0.178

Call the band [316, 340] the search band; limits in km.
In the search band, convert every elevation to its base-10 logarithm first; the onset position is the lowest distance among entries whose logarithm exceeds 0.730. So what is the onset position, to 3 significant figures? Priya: 334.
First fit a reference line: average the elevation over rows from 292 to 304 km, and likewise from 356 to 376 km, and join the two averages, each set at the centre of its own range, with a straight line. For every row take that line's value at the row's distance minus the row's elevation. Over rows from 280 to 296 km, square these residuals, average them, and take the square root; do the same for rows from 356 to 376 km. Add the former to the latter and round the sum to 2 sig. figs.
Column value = 0.77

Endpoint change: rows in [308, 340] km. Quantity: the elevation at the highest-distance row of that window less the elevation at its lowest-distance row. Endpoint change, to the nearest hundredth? 0.81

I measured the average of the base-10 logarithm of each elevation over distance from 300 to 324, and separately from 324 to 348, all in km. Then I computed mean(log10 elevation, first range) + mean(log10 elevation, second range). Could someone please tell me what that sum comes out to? 1.420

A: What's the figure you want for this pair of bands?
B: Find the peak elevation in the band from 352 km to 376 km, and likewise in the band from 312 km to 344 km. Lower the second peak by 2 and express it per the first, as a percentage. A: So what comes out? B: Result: 68.4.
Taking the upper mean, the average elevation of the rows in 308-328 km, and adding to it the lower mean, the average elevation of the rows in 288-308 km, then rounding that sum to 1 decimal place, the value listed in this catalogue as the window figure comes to 10.2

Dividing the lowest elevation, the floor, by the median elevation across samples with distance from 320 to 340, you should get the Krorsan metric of 0.90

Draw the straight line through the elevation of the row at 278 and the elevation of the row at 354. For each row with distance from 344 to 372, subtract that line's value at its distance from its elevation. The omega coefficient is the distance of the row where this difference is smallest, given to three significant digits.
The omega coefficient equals 370 km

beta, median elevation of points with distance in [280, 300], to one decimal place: 5.6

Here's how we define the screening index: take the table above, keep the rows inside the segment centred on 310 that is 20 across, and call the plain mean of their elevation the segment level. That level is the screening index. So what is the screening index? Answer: 4.9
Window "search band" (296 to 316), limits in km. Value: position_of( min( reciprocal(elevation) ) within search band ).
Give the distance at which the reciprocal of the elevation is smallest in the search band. 298 km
